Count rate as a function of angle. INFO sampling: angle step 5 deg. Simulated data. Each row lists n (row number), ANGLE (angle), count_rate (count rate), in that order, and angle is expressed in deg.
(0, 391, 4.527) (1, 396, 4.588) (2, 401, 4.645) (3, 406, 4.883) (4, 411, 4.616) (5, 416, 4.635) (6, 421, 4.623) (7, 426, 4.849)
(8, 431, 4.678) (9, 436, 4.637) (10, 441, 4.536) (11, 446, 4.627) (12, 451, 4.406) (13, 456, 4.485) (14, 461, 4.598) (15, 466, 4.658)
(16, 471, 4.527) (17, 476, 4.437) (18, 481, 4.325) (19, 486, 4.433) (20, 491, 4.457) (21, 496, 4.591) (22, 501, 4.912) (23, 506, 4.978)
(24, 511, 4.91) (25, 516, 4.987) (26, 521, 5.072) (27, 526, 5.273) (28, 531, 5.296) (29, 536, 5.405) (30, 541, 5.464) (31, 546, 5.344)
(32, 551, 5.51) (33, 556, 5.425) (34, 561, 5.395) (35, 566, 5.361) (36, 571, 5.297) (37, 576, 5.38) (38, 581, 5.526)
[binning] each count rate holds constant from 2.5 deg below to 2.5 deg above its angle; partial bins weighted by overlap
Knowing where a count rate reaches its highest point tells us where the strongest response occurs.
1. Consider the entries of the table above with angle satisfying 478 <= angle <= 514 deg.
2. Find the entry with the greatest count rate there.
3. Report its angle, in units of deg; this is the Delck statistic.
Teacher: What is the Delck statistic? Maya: 506 deg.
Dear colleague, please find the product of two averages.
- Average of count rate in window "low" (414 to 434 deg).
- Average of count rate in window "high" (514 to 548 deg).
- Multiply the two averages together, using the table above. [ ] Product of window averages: 24.7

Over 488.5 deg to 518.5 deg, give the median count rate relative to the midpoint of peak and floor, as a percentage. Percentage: 104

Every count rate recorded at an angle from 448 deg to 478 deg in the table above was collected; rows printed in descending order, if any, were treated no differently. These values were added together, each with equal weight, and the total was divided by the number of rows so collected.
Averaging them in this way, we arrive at 4.52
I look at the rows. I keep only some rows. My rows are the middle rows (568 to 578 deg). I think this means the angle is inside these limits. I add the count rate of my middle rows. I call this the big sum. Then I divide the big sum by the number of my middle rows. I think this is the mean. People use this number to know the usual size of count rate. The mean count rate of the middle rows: 5.3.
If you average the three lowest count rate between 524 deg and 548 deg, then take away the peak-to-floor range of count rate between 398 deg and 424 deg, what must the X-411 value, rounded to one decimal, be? 5.0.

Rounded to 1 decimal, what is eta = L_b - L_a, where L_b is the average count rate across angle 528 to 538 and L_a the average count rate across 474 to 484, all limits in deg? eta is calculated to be 1.0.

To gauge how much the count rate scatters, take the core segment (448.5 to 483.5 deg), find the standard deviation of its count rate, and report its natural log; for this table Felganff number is -2.2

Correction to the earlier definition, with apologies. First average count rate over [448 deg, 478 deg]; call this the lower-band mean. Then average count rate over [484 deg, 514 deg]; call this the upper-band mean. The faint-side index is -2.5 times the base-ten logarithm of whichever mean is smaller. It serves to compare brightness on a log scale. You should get -1.64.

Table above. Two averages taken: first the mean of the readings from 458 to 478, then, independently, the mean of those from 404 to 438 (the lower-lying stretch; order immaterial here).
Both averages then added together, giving 9.3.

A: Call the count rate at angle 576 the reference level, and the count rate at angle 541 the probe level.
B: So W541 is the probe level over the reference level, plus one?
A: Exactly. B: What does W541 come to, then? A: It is 2.02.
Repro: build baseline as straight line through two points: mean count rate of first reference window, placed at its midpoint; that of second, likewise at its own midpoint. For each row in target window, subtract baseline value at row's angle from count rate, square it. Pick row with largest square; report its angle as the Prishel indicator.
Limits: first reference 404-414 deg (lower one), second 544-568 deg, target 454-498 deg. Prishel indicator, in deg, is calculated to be 481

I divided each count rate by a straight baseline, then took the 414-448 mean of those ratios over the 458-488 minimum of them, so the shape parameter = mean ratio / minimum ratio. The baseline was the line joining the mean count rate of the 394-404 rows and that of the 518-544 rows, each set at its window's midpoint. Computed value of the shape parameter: 1.13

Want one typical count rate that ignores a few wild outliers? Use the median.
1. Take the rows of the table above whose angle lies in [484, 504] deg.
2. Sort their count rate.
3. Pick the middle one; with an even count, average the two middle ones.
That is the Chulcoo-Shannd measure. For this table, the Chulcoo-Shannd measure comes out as 4.52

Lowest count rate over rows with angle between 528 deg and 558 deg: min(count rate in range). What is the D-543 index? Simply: 5.296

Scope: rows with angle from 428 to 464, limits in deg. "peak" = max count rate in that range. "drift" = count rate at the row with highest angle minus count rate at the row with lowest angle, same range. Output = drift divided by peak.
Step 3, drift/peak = -0.017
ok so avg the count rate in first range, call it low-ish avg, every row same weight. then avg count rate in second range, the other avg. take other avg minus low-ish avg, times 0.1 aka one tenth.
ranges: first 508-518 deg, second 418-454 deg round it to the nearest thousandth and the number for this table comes -0.033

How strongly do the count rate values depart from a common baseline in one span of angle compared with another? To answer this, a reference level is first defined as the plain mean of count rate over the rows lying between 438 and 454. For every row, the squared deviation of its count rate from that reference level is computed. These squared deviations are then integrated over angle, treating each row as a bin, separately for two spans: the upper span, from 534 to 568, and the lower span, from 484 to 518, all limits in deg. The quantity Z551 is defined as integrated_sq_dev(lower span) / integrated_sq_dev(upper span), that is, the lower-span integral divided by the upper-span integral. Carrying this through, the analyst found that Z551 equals 0.13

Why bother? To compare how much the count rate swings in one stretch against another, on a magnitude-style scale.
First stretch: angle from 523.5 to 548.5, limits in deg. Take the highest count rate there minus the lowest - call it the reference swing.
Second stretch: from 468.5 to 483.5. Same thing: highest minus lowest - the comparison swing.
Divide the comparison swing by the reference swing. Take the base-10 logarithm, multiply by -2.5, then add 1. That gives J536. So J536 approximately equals 0.9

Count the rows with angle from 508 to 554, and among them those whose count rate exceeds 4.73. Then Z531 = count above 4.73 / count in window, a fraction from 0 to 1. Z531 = 1.00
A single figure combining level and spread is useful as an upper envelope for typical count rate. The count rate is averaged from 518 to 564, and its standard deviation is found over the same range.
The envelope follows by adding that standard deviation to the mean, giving 5.5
